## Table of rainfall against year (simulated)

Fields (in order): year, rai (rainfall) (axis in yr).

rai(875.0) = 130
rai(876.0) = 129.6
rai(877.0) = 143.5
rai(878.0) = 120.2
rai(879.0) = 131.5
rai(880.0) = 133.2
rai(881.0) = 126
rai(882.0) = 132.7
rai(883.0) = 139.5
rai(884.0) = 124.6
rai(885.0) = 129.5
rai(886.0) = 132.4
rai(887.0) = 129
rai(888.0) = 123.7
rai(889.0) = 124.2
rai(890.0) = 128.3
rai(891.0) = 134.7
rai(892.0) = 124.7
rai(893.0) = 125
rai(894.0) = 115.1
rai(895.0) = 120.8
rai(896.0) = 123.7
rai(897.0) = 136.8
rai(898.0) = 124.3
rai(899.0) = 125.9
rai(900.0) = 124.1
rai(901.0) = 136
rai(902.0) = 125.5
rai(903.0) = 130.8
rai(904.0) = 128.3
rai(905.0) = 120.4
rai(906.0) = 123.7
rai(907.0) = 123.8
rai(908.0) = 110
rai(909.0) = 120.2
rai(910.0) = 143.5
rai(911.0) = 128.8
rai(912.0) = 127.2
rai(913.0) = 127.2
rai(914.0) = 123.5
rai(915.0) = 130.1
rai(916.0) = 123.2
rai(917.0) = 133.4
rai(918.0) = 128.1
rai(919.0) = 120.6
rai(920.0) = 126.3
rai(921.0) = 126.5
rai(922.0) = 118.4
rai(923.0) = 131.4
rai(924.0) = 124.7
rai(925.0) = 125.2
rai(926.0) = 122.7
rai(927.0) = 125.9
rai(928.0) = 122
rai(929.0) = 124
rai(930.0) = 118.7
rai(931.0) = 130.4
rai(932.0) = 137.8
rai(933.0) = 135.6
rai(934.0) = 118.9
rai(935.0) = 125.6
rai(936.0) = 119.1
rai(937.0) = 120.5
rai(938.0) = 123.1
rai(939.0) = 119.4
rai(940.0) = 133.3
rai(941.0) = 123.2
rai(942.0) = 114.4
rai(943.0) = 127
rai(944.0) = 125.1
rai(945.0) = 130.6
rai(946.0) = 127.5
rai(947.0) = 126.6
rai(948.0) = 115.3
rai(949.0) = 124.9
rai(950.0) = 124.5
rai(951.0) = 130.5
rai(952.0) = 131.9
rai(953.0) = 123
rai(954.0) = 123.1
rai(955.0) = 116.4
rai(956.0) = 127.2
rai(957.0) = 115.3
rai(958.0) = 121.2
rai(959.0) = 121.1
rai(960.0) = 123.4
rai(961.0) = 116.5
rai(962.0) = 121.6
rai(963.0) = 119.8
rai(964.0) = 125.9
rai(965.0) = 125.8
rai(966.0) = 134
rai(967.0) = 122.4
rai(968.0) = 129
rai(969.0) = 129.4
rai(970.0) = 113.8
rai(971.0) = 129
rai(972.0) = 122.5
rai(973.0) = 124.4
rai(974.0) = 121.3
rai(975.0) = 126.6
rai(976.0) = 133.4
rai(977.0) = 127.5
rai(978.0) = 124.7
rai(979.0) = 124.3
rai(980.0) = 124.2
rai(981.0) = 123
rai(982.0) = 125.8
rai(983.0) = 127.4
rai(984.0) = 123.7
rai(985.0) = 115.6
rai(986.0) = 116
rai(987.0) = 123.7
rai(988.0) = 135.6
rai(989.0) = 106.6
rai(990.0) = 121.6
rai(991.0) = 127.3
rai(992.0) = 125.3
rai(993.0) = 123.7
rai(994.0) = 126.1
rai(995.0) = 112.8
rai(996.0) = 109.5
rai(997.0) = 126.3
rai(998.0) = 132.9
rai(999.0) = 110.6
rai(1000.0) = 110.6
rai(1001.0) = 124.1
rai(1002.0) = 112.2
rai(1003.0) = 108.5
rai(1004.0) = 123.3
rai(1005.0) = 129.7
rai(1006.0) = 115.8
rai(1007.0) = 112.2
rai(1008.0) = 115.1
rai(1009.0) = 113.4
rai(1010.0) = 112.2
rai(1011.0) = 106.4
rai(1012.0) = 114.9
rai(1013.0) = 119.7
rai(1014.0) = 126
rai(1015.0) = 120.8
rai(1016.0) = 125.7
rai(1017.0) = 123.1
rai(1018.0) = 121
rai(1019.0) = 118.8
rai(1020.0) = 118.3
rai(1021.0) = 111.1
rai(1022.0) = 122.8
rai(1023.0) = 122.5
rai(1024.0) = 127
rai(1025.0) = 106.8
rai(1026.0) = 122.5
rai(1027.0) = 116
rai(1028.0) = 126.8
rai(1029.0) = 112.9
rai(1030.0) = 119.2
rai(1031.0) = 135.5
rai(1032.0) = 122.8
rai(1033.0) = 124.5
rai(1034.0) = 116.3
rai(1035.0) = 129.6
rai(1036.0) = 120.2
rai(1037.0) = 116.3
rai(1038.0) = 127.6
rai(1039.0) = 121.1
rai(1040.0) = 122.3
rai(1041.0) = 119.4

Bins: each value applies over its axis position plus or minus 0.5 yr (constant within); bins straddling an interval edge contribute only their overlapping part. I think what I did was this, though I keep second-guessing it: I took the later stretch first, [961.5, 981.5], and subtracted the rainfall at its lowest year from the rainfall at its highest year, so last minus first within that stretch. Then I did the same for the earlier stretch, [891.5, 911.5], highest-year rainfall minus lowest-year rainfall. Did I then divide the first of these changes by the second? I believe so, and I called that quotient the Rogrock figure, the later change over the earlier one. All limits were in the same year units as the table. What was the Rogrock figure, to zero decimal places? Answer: 0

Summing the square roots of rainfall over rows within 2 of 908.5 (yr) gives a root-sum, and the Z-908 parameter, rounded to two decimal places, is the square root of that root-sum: 6.68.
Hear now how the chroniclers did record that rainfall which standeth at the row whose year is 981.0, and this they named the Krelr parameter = 123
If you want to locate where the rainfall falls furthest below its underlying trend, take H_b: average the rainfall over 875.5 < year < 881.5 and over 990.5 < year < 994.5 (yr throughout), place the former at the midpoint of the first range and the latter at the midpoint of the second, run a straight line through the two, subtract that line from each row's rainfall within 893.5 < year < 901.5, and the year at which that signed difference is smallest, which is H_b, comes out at 894.0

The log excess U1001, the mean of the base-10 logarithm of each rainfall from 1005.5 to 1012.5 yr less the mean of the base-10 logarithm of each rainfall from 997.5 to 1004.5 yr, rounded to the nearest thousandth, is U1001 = -0.016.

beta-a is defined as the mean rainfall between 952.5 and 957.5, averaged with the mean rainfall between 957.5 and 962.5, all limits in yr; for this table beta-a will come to 121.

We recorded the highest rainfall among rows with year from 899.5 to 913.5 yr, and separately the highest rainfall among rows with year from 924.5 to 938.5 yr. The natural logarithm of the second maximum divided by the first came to -0.041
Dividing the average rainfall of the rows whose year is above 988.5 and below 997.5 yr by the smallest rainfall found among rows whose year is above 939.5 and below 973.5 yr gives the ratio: 1.05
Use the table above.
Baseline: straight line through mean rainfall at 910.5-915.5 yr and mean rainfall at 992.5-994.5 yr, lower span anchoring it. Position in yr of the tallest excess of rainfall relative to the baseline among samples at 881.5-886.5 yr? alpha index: 883.0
